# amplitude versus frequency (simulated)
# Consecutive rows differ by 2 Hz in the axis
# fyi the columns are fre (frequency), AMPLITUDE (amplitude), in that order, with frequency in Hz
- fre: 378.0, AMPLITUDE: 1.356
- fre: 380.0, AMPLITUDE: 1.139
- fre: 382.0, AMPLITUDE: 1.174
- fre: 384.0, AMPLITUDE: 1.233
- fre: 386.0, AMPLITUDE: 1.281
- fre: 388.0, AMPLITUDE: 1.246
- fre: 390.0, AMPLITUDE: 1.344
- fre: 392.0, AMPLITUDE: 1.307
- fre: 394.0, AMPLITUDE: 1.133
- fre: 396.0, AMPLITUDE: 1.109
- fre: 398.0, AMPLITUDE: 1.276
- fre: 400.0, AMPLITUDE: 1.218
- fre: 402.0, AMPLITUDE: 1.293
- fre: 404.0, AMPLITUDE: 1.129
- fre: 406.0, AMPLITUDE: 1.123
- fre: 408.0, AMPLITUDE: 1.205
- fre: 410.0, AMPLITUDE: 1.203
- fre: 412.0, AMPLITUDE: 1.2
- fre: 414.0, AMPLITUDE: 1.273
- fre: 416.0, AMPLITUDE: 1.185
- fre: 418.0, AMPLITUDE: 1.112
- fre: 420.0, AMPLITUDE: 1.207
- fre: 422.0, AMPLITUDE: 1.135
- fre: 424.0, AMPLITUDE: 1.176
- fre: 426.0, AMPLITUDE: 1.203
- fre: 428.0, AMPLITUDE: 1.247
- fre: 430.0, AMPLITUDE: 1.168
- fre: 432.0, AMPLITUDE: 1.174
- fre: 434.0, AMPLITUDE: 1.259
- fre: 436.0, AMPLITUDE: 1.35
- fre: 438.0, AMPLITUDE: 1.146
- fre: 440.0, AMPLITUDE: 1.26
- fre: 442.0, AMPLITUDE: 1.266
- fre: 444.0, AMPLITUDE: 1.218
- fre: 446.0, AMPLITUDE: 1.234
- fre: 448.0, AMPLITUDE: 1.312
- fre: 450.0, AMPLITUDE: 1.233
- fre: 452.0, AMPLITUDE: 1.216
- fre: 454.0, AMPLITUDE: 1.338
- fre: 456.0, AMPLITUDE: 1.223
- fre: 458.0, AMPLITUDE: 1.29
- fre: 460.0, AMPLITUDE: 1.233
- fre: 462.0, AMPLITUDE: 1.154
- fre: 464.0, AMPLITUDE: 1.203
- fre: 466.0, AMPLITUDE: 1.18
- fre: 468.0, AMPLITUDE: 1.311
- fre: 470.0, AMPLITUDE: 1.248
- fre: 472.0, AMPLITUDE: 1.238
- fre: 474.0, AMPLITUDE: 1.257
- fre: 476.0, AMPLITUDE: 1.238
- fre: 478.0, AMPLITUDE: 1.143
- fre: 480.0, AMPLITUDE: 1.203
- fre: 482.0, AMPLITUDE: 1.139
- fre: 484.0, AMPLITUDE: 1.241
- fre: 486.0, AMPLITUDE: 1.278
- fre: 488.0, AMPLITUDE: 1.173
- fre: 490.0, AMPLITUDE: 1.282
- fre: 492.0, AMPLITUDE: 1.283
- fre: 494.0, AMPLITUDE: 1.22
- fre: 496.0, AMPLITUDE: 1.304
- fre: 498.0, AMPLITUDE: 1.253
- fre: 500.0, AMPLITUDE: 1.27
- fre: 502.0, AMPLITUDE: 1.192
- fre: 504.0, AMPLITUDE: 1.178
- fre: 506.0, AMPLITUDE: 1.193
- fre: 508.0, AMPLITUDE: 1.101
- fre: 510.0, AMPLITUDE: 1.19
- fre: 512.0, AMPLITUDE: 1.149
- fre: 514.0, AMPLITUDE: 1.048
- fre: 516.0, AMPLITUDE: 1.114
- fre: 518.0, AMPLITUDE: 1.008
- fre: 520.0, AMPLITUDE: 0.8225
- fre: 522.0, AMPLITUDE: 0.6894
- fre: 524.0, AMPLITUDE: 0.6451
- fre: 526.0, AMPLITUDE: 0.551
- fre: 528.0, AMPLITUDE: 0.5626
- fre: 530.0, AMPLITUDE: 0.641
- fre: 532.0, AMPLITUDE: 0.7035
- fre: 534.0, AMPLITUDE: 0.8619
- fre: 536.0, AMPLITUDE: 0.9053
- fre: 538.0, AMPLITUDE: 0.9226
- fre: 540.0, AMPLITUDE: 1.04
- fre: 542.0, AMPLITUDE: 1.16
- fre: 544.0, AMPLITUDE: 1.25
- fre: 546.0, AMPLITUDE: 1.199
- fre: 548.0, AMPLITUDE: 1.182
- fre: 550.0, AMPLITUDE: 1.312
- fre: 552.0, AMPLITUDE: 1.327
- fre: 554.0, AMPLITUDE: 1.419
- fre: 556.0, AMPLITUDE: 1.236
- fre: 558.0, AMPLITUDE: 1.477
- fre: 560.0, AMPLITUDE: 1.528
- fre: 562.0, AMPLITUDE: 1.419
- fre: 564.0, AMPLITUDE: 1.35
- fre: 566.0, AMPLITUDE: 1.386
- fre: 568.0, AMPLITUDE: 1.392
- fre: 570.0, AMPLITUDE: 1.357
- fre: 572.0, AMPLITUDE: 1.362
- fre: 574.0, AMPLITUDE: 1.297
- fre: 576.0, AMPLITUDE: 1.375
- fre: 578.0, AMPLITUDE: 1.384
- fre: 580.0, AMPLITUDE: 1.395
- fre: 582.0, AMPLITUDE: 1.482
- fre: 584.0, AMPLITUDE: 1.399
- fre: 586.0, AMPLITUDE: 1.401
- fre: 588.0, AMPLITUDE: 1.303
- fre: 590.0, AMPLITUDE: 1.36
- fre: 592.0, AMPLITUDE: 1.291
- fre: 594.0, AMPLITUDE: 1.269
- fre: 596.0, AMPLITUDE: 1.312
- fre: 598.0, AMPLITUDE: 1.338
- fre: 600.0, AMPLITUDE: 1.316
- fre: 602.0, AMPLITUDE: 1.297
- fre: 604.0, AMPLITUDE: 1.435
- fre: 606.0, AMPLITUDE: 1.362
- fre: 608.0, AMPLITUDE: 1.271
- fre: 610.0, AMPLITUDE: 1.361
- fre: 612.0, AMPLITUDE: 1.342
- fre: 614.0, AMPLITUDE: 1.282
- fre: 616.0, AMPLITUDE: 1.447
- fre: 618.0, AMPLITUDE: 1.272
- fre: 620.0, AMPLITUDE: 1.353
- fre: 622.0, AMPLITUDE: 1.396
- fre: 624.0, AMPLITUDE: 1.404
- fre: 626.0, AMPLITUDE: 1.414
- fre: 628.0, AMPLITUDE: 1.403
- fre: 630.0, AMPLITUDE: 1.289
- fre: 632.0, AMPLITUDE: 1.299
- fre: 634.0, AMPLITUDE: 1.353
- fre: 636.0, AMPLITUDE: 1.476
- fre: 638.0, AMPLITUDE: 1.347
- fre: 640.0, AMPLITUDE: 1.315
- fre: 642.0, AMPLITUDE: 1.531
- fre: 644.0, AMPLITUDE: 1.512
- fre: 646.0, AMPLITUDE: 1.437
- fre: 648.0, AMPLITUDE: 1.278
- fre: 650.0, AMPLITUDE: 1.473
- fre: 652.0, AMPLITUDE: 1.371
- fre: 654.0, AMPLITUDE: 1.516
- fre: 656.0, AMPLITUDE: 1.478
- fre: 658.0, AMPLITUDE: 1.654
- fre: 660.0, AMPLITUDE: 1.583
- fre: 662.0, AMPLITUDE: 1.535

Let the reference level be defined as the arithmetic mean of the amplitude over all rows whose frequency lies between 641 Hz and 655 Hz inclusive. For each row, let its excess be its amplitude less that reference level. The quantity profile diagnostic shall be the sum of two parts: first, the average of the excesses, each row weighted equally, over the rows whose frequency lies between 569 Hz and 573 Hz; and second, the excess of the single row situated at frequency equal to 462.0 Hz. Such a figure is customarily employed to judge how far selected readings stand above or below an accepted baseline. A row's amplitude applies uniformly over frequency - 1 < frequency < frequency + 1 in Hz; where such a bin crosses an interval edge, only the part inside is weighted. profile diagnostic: -0.377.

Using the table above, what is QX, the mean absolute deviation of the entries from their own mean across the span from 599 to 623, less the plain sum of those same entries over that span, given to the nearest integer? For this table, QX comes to -16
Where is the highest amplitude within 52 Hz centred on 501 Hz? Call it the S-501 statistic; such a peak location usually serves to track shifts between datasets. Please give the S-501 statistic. 496.0 Hz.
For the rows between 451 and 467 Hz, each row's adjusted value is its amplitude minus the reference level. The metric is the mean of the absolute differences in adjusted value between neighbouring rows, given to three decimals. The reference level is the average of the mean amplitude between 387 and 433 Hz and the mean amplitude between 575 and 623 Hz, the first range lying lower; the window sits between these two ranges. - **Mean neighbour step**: 0.073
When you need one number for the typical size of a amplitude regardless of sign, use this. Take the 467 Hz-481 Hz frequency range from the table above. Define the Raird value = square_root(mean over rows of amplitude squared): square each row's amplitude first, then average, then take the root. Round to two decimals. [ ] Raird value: 1.23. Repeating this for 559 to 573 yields 1.40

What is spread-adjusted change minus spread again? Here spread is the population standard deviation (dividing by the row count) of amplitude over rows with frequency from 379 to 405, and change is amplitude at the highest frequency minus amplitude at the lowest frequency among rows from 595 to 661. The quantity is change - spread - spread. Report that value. 0.12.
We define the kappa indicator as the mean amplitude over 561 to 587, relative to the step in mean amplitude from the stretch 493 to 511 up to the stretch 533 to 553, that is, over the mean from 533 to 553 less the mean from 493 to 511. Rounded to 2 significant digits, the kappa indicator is -15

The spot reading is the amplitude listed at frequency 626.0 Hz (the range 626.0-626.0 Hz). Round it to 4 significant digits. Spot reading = 1.414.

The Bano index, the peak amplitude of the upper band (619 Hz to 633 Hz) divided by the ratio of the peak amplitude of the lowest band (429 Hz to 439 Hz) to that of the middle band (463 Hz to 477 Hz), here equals 1.37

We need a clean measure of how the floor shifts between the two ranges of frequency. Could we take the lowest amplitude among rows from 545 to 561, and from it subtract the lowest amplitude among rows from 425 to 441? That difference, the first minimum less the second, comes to 0.0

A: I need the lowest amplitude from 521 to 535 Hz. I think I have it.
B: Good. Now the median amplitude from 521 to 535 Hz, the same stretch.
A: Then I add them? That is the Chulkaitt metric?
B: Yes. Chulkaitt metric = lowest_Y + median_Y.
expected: 1.2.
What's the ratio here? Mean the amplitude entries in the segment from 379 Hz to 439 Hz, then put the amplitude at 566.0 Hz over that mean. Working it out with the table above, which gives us 1.15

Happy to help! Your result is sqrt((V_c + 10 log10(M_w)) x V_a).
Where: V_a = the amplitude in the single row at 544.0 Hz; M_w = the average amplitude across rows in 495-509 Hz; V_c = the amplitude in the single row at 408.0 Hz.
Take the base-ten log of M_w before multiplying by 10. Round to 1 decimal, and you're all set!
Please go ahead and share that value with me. 1.6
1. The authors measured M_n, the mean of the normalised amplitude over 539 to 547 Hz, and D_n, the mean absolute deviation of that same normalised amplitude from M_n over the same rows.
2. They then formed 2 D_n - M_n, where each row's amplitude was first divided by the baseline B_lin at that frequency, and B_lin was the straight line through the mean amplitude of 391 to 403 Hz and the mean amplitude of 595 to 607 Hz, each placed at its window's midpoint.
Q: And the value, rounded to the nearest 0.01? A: -0.79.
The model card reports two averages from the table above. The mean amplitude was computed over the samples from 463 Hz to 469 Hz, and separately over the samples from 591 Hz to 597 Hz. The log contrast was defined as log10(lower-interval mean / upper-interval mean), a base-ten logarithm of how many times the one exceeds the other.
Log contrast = -0.02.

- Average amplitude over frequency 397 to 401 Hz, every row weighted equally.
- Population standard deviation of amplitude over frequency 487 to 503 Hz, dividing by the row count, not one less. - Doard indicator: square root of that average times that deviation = 0.235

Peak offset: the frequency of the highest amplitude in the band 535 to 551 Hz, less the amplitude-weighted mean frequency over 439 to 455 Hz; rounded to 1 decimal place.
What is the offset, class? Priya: 103.0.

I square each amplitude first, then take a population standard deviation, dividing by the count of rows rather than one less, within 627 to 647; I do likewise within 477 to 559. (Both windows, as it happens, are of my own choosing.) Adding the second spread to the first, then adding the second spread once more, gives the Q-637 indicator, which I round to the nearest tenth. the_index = 1.2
